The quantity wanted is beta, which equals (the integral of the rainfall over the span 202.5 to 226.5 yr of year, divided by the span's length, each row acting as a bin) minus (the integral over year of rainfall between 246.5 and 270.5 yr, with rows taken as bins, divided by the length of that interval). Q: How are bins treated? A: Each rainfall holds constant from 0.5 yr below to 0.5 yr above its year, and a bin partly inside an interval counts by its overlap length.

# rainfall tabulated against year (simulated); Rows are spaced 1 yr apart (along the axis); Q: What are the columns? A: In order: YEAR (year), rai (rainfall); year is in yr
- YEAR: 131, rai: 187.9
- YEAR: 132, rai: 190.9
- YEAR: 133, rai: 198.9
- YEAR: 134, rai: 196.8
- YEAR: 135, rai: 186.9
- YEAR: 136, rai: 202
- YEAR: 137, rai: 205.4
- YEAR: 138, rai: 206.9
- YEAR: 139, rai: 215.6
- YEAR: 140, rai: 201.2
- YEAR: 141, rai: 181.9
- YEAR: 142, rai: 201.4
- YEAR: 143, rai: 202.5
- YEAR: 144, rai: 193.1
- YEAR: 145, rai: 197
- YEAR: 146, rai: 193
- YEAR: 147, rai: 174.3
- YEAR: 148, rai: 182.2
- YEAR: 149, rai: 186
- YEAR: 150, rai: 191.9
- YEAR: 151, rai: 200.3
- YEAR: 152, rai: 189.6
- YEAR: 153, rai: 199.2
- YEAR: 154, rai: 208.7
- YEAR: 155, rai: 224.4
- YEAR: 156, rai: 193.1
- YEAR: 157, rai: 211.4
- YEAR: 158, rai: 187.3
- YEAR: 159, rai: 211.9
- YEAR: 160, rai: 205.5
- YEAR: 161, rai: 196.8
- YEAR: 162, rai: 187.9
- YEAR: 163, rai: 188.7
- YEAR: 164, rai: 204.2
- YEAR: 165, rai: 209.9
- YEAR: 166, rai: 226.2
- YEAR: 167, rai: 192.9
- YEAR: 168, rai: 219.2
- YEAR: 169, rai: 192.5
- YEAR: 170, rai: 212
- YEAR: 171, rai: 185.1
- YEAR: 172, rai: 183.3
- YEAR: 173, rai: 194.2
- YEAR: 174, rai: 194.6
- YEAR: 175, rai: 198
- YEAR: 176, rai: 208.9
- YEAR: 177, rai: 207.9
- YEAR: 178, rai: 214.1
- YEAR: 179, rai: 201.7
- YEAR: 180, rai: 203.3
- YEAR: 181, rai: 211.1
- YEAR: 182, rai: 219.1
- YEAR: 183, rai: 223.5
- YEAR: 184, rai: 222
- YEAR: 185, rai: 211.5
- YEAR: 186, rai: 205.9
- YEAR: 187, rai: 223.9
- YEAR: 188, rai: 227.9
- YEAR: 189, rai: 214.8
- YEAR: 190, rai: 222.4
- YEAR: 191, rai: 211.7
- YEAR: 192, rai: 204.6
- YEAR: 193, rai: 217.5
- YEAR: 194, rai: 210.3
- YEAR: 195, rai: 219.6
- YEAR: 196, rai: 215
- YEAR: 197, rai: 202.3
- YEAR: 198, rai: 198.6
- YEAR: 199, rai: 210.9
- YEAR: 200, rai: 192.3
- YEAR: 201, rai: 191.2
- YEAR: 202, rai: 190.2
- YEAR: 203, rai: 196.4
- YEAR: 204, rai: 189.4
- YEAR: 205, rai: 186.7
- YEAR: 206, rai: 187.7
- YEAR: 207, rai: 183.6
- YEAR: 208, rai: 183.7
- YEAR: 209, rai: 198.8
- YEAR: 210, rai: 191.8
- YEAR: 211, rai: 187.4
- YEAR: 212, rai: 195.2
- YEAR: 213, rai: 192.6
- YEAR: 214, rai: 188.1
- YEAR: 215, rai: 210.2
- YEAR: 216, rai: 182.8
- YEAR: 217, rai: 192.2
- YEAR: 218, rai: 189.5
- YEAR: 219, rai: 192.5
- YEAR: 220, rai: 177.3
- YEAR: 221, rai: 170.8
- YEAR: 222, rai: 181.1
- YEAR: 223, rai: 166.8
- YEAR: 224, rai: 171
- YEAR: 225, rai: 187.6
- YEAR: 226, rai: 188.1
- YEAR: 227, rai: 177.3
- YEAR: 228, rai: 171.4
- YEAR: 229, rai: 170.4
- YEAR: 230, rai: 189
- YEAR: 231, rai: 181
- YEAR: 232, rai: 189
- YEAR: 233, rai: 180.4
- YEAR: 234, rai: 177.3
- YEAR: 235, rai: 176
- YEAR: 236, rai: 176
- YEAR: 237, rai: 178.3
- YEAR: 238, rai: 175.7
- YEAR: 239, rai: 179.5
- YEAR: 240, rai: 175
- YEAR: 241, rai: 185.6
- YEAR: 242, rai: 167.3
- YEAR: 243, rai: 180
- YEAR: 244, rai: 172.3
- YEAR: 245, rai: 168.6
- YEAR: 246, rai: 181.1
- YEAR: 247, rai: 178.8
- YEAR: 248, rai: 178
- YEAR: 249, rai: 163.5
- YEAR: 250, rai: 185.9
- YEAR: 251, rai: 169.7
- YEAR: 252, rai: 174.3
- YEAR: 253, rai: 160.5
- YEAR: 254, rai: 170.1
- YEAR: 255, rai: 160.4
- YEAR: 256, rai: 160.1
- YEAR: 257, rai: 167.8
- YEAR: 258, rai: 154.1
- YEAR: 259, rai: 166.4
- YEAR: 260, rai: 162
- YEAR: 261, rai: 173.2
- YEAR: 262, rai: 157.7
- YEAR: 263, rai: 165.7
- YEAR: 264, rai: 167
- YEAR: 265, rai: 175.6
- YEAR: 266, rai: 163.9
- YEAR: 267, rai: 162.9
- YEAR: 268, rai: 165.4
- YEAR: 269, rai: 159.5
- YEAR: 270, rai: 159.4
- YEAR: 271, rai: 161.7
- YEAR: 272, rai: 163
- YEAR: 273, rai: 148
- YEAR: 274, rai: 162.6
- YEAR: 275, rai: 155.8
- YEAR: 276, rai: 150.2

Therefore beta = 20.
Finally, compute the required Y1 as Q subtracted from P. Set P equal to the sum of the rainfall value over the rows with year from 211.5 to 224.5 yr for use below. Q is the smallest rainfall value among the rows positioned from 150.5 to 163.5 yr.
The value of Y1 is 2223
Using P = 2410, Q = 187.3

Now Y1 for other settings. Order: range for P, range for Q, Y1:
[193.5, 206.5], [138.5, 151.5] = 2416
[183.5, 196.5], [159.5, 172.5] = 2624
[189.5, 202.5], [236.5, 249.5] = 2523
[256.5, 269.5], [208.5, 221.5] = 1970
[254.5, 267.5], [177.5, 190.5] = 1935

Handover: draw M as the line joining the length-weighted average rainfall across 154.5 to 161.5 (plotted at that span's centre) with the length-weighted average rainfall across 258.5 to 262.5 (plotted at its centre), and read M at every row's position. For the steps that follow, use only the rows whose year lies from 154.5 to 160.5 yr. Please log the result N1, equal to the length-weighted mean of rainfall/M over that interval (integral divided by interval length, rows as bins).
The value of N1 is 1.01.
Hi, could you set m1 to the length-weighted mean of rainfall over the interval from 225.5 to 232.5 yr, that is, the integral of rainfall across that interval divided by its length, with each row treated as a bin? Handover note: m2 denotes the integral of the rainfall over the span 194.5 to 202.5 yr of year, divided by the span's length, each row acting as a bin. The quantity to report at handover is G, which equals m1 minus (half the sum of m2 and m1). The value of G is -11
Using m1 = 181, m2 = 203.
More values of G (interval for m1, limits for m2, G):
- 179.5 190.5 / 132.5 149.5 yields 11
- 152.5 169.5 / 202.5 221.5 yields 7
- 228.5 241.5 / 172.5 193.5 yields -16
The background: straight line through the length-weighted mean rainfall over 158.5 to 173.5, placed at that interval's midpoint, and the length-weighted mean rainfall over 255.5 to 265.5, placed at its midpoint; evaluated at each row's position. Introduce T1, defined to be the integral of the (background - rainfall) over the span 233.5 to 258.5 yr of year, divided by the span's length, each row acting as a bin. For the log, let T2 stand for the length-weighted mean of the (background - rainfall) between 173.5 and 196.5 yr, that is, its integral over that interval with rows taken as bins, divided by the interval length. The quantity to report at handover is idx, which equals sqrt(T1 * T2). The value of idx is 6.5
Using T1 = -2.2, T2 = -19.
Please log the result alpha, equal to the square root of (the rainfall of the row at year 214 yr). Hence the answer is 13.7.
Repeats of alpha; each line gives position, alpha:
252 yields 13.2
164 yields 14.3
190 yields 14.9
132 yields 13.8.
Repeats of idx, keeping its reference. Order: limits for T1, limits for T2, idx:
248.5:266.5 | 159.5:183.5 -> 1.5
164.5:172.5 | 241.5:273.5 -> 1.6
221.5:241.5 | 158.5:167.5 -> 1.6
